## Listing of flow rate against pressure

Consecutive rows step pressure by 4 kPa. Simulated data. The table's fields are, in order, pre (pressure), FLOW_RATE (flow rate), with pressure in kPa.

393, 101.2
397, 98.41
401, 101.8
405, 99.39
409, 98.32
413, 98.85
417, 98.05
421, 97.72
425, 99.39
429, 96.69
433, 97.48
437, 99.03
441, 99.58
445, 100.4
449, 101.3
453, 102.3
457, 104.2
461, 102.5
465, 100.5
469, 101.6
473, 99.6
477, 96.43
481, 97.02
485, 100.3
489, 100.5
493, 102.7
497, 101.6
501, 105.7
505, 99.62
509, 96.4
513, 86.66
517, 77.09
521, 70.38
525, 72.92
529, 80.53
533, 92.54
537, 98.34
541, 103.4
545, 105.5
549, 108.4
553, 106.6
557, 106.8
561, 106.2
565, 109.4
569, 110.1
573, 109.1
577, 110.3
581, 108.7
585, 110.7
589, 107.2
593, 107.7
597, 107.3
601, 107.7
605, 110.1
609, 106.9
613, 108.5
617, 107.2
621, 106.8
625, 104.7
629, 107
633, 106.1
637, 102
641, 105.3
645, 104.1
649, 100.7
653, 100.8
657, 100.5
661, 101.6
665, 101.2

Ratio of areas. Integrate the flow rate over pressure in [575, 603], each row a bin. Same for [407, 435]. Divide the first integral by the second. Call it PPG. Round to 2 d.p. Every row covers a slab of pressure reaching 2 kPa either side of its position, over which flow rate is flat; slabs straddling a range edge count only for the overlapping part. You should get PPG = 1.11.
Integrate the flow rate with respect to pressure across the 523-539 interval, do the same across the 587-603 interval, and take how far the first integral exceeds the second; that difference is -342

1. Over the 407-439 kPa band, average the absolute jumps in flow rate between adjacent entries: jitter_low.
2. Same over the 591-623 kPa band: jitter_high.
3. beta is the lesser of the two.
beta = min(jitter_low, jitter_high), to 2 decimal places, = 1.20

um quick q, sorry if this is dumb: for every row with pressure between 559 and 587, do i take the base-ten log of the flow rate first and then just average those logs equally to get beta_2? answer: 2.04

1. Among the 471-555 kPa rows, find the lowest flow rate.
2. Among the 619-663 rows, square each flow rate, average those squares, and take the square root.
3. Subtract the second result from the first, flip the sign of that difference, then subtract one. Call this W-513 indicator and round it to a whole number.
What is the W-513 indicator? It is 32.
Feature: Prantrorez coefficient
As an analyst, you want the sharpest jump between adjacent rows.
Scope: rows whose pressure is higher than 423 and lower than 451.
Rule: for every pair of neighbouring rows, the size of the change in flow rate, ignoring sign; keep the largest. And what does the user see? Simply 2.7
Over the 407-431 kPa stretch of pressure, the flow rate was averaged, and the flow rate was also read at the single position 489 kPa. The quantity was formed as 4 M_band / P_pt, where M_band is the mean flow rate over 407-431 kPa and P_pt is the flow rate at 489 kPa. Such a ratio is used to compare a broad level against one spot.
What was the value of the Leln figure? 3.91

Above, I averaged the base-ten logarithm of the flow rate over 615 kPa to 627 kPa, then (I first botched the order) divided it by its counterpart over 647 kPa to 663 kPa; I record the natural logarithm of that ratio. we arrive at 0.011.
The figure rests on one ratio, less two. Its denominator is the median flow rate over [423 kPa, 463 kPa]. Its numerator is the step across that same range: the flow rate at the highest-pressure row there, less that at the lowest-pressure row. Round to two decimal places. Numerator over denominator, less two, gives -1.97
